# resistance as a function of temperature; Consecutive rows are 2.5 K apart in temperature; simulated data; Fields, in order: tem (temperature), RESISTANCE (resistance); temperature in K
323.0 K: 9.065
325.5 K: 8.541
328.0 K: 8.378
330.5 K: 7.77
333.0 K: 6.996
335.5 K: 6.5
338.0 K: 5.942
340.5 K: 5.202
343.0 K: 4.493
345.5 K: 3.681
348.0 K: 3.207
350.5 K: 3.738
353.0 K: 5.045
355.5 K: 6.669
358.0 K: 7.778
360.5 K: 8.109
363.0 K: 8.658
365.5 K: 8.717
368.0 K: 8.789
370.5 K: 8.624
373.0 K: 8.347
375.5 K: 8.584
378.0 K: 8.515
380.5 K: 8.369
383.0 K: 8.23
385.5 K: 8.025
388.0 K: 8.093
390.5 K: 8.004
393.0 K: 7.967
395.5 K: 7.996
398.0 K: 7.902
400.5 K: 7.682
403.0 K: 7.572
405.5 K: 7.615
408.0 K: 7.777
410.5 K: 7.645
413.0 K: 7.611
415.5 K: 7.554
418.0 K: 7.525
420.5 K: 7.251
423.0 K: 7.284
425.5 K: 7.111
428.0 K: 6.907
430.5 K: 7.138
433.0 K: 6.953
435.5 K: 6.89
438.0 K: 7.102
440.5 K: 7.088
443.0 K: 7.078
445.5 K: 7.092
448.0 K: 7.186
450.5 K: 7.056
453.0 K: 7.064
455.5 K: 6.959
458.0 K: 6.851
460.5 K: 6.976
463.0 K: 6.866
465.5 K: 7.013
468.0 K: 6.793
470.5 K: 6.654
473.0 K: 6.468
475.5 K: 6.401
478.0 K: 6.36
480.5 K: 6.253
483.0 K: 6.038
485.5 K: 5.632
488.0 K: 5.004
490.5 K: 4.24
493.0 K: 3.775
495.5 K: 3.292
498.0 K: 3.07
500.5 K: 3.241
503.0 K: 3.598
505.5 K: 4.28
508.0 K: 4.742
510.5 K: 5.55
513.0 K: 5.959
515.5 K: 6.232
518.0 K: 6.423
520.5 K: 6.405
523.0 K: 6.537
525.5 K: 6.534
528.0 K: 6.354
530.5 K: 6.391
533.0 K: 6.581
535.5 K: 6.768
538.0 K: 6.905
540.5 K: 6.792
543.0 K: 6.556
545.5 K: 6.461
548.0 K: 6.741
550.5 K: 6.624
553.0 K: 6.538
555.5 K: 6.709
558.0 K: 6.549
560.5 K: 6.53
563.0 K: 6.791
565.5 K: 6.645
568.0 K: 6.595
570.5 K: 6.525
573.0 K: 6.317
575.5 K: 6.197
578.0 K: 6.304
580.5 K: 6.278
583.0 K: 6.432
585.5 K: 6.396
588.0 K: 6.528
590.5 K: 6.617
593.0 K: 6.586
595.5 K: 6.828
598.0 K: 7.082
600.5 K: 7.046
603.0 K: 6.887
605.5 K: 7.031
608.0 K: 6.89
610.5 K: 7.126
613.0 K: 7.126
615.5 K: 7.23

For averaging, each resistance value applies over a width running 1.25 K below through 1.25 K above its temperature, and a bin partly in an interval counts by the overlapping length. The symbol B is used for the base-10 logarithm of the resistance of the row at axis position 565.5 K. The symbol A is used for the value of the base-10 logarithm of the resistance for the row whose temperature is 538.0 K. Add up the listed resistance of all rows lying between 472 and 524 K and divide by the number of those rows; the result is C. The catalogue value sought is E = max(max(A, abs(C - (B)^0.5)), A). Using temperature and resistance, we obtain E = 4.31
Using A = 0.839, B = 0.822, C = 5.21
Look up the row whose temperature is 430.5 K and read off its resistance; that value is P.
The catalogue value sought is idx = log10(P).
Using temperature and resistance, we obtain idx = 0.854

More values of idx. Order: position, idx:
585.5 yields 0.806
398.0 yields 0.898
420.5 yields 0.860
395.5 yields 0.903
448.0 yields 0.856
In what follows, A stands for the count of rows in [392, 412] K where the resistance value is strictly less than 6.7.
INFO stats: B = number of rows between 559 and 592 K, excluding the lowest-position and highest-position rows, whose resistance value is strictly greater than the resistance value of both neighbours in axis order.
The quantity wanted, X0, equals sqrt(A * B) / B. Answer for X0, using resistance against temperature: 0.0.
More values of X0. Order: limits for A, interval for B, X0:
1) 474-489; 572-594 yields 1.4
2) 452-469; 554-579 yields 0.0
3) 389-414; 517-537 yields 0.0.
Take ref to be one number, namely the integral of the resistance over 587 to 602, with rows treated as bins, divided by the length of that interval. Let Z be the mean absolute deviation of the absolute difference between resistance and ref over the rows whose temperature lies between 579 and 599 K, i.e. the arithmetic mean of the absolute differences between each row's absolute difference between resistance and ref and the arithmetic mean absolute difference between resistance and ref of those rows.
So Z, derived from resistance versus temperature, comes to 0.11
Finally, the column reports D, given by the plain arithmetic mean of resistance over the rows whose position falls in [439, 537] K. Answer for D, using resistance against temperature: 6.0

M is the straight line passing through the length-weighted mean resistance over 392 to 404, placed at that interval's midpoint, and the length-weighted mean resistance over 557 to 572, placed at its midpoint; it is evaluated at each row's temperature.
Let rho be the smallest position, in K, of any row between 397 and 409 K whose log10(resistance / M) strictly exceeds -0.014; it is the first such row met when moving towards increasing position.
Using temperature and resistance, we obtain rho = 398.0 K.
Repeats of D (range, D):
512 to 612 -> 6.6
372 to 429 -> 7.8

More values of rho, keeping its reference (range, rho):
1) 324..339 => 325.5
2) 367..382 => 368.0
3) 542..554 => 543.0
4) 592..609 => 593.0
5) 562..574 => 563.0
